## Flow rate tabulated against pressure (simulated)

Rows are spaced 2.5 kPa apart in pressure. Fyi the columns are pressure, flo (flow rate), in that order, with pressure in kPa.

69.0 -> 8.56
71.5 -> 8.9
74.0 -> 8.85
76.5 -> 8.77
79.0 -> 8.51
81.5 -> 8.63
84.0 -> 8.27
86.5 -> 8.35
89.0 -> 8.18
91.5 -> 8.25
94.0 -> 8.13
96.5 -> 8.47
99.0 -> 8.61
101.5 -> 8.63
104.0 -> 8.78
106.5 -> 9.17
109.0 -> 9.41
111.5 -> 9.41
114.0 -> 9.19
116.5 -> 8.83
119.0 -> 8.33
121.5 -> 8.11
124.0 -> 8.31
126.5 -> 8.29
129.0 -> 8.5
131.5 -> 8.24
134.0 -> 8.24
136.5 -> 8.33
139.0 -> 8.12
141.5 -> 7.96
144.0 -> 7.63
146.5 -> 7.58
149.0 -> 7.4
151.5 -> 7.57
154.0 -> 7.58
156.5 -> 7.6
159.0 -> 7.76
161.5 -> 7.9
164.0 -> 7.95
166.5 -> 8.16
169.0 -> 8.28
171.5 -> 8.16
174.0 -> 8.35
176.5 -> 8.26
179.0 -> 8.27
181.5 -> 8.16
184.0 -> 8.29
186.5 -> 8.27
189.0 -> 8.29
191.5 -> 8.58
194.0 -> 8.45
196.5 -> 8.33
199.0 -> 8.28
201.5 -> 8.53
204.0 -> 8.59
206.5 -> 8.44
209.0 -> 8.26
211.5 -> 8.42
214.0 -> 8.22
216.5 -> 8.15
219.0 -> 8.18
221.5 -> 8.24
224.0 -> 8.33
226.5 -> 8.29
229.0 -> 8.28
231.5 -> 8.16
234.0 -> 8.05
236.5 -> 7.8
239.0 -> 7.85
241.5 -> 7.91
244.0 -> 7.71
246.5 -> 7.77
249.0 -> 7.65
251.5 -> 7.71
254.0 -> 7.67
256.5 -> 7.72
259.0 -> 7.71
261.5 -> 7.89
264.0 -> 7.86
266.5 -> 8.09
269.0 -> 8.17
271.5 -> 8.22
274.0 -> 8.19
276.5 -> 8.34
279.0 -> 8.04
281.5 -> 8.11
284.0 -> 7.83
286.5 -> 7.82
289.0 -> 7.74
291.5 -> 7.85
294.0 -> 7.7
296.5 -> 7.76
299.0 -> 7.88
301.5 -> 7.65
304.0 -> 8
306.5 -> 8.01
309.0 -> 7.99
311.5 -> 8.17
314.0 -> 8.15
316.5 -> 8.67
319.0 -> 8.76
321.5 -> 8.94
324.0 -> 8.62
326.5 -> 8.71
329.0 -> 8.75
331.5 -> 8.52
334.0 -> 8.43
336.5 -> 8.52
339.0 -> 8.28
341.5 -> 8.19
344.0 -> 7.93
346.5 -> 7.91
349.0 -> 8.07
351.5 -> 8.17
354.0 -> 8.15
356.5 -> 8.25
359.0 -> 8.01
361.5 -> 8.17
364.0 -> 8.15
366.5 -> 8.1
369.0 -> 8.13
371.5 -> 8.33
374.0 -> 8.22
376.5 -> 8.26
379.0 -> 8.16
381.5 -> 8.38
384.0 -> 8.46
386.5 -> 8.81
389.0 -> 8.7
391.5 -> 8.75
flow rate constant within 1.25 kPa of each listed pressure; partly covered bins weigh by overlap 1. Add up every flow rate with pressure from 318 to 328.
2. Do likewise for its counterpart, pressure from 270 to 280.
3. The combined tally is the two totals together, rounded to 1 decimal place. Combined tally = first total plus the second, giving 67.8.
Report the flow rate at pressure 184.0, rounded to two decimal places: 8.29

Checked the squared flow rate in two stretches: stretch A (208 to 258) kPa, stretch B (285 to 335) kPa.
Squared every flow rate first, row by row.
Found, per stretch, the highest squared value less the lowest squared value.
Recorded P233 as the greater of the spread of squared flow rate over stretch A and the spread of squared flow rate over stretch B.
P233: 21.4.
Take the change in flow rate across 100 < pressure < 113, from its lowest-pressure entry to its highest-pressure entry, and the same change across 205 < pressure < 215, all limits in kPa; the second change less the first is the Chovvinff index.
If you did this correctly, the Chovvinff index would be -1.0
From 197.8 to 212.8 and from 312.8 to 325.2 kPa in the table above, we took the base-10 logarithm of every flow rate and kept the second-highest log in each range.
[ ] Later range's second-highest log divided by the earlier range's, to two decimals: 1.01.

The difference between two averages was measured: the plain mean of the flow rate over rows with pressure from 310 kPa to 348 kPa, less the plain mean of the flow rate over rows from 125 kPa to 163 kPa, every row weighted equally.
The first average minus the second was 0.52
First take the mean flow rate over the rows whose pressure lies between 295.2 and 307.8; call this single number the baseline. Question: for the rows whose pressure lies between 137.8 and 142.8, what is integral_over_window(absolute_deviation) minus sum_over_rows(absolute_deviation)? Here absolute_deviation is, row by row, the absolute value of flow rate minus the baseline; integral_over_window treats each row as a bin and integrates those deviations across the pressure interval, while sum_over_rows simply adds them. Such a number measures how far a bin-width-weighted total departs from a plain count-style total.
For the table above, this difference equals 0.54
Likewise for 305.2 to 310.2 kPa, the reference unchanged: 0.42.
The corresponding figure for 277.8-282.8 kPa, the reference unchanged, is 0.64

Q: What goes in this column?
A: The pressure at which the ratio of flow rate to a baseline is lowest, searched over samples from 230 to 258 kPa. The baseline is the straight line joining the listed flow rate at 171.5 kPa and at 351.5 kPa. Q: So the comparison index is 249.0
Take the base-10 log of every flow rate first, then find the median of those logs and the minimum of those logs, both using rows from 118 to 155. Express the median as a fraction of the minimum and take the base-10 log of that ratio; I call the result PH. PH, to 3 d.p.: 0.020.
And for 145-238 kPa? 0.023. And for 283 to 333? 0.010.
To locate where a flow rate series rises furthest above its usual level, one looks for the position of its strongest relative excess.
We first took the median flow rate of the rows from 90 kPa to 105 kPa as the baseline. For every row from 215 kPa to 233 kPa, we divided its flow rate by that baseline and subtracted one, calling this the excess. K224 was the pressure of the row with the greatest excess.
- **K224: 224.0 kPa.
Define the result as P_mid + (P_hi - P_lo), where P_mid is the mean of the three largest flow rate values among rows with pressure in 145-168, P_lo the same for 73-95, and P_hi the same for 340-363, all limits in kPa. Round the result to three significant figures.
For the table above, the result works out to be 7.46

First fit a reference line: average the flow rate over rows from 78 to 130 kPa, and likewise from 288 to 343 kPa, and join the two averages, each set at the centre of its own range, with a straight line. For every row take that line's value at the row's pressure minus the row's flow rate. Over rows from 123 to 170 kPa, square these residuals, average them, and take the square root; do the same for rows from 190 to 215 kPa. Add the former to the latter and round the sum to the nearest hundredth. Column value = 0.76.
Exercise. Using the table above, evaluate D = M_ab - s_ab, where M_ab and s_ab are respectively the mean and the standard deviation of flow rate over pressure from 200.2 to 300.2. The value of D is 7.76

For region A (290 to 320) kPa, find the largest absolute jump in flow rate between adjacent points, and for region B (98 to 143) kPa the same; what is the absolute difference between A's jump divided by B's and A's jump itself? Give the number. 0.52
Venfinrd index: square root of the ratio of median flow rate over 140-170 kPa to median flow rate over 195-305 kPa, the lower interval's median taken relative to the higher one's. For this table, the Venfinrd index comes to 0.98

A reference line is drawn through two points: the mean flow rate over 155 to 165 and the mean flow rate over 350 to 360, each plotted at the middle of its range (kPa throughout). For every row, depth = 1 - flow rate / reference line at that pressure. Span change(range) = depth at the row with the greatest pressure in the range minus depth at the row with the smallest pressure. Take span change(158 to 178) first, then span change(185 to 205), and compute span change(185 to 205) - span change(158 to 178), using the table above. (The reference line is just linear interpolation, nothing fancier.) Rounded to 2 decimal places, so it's 0.02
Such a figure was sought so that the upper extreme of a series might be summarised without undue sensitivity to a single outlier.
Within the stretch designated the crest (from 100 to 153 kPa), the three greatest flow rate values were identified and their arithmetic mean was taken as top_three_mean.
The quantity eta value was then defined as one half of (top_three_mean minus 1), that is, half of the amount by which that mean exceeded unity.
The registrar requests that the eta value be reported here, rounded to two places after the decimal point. 4.17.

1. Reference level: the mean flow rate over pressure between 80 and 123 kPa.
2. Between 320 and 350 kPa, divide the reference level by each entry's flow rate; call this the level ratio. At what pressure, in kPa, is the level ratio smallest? 321.5 kPa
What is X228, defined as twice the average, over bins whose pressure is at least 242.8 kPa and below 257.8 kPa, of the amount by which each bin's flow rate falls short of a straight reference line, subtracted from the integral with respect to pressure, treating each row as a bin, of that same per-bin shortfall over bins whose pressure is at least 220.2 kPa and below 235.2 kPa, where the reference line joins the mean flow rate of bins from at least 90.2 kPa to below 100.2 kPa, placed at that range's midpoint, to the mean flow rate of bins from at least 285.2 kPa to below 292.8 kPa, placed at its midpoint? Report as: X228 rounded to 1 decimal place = -4.1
